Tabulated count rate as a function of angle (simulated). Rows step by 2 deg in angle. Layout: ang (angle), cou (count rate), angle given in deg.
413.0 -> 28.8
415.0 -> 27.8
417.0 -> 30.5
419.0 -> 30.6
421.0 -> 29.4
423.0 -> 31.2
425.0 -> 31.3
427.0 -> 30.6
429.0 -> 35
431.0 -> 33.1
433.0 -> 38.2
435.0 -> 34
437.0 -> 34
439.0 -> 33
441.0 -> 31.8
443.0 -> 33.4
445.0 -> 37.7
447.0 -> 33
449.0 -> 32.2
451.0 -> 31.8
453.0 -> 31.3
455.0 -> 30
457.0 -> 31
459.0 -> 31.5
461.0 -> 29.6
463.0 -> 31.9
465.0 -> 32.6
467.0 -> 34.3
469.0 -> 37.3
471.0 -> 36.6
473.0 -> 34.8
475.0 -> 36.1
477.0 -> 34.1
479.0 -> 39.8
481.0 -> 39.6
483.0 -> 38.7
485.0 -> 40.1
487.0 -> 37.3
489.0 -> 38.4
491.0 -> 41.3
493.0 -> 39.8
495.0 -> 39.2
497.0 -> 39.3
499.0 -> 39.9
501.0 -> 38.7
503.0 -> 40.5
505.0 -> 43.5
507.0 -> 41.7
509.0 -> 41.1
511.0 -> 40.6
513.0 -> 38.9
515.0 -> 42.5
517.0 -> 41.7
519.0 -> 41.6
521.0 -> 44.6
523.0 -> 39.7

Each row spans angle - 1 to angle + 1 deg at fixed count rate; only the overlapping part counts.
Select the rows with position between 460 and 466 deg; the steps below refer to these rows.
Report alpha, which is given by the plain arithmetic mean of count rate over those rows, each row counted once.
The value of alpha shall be 31.4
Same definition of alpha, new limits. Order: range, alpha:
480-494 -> 39.3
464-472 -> 35.2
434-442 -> 33.2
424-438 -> 33.7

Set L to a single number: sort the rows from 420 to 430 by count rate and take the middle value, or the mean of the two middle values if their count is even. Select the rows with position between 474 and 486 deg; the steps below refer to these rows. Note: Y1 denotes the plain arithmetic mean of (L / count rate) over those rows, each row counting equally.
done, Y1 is 0.82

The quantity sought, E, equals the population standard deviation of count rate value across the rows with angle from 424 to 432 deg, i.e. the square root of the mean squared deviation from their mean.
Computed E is 1.7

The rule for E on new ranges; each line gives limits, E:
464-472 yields 1.9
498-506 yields 1.8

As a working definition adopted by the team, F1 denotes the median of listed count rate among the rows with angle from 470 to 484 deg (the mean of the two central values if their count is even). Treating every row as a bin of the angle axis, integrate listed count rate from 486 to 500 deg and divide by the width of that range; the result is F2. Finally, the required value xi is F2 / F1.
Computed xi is 1.07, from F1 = 37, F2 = 39.3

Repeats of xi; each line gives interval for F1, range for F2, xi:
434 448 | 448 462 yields 0.93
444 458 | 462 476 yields 1.09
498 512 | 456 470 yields 0.80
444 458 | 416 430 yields 0.98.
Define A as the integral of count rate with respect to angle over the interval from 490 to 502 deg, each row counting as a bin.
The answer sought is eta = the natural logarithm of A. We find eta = 6.17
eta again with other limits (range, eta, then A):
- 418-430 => 5.93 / 376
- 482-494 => 6.16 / 471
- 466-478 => 6.06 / 426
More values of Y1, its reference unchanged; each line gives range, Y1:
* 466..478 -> 0.88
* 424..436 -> 0.93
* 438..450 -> 0.93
